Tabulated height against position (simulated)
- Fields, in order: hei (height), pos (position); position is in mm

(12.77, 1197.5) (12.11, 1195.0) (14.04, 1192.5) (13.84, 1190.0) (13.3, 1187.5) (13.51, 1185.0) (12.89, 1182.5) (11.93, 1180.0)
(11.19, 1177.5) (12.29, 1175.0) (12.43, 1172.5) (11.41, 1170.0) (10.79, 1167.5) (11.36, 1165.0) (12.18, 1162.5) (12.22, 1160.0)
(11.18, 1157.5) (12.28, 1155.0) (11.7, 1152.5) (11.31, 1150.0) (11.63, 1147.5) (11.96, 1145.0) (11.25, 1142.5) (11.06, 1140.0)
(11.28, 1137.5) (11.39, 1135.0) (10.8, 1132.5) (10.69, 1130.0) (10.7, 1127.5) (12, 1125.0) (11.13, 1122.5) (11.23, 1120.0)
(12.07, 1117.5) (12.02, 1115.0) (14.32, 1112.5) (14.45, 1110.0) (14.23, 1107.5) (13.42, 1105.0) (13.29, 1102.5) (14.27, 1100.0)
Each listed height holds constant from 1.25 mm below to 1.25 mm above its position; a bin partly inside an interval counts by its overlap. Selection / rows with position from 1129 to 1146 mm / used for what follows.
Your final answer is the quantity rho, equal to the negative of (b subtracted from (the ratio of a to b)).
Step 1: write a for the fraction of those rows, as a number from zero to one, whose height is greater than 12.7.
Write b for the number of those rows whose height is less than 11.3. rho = 5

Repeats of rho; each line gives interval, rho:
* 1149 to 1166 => 1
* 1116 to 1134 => 5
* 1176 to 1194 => 0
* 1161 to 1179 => 2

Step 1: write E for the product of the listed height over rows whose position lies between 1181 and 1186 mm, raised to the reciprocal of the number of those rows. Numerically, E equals 13.2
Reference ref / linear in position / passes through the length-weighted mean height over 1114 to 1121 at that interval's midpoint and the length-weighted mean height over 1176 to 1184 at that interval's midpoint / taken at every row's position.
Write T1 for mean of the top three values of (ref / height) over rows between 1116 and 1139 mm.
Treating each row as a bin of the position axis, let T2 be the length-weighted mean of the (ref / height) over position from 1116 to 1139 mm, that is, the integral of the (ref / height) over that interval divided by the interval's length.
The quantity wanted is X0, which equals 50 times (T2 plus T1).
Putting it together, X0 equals 108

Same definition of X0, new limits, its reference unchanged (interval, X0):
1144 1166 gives 104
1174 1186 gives 100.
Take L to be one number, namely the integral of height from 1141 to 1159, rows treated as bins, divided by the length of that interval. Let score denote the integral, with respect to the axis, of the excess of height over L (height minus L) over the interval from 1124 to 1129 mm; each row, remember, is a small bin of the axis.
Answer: -1.7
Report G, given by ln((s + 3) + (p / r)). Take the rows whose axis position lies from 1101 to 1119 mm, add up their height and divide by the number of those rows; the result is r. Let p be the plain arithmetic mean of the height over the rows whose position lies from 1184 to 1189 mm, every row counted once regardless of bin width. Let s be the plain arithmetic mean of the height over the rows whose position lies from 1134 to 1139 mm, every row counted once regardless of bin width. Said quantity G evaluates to 2.73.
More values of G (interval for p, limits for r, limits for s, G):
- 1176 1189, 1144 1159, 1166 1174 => 2.75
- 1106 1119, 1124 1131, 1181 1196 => 2.86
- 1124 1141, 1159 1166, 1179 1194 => 2.84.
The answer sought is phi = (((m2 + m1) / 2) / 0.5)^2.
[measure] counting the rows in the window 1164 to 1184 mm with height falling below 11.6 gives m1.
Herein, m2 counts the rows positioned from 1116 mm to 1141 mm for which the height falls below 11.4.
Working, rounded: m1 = 4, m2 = 8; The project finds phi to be 144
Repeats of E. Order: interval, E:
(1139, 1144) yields 11.2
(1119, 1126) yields 11.4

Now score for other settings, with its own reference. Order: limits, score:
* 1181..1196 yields 24.9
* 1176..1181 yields -0.2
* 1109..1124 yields 13.2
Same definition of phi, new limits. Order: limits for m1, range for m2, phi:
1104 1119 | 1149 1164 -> 4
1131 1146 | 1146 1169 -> 81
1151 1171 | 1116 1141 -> 144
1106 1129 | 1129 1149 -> 81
